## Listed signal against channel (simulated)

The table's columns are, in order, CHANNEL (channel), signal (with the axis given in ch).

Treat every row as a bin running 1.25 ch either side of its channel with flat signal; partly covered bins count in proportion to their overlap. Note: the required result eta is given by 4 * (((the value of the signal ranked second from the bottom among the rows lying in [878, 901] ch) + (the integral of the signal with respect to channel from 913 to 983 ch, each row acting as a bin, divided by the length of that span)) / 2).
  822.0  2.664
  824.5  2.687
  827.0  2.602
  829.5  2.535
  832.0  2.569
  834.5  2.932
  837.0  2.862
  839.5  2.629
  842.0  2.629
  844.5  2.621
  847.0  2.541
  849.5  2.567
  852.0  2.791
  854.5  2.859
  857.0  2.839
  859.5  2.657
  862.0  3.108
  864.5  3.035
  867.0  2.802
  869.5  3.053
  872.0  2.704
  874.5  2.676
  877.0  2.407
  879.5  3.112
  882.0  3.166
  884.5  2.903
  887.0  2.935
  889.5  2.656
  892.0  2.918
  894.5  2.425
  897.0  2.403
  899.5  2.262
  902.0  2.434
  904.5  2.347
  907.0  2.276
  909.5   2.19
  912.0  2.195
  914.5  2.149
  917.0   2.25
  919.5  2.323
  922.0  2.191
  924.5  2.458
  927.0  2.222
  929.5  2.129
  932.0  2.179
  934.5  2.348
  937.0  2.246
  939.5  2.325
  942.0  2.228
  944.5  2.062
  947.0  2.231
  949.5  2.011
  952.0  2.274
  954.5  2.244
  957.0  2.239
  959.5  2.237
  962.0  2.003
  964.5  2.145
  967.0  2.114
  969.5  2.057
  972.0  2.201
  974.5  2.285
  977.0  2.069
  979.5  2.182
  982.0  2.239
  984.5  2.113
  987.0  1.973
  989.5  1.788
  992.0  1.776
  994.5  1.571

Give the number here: 9.2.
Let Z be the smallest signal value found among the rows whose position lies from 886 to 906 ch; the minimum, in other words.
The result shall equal 2.262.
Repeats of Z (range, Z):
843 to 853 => 2.541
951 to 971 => 2.003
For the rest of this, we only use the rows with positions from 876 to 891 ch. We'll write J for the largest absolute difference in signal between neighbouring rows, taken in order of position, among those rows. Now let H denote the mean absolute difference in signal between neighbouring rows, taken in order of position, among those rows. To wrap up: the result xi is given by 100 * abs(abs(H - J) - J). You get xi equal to 27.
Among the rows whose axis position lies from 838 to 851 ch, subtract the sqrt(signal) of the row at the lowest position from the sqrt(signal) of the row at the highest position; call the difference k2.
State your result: -0.019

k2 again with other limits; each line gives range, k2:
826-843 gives 0.008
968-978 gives 0.004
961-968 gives 0.039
